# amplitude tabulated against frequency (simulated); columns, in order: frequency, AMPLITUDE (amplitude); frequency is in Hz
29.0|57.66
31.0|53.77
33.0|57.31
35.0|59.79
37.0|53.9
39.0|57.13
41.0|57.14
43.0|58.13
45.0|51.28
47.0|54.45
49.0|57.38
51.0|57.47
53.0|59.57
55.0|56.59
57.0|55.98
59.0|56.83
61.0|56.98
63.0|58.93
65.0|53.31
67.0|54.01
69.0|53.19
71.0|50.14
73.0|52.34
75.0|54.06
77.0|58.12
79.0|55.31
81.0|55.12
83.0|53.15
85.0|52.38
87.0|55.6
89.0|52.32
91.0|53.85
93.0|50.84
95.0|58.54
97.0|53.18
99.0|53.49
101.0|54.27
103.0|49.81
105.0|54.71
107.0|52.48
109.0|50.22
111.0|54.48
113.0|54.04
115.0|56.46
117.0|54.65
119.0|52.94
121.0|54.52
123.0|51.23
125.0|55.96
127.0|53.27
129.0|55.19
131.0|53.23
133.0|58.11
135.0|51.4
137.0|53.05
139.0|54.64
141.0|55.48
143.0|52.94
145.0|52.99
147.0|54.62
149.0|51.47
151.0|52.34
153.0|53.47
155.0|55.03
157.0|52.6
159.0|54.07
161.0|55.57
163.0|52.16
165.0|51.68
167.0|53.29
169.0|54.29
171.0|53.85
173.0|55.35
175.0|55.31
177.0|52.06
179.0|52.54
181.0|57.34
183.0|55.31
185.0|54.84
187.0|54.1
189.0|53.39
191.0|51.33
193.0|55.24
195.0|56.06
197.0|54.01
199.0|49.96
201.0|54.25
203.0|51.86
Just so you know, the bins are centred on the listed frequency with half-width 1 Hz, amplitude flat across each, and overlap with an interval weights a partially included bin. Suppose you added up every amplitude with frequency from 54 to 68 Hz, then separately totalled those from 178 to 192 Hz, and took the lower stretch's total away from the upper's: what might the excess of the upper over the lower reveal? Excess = -14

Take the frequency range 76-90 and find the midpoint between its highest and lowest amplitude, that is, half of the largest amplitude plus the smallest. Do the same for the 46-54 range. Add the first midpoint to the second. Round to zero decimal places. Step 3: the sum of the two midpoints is 112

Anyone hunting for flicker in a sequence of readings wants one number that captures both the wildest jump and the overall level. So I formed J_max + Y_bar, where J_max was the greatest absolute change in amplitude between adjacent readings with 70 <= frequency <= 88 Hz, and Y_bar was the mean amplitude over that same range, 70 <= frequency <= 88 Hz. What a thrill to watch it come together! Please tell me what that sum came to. 58.1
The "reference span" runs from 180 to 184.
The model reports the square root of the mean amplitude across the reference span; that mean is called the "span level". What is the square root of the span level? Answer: 7.50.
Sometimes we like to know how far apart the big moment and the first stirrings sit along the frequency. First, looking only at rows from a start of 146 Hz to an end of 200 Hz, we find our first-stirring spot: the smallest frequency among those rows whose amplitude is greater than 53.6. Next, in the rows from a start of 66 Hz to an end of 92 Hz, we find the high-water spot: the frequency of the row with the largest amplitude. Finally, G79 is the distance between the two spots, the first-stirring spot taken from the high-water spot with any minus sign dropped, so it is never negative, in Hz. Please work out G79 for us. 70 Hz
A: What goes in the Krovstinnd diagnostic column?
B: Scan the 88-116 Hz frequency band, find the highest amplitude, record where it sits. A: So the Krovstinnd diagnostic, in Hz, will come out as 95.0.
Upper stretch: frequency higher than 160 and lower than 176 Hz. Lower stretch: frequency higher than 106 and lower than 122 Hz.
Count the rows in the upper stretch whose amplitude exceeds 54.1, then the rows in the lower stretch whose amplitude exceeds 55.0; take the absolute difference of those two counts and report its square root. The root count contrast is 1.7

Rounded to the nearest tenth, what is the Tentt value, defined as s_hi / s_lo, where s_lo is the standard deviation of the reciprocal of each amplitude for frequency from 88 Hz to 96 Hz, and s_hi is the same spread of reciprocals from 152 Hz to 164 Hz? 0.4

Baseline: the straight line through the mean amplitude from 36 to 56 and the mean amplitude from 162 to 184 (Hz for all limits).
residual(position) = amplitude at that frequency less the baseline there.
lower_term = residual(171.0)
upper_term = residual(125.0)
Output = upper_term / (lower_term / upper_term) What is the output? -11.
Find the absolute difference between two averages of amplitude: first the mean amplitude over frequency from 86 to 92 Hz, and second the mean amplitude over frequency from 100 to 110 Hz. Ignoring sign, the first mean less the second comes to 1.6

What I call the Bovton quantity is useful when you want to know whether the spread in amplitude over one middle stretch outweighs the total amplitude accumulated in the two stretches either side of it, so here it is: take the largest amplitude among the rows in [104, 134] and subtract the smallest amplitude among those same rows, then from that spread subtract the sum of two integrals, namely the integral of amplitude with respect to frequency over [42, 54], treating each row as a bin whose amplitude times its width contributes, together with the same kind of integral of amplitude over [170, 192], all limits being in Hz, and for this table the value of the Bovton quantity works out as -1860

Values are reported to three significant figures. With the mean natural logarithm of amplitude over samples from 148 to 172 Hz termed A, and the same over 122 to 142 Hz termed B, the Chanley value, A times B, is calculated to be 15.9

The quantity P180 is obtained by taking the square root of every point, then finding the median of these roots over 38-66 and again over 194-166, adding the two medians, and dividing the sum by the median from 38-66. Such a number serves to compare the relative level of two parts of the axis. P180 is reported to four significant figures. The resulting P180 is 1.975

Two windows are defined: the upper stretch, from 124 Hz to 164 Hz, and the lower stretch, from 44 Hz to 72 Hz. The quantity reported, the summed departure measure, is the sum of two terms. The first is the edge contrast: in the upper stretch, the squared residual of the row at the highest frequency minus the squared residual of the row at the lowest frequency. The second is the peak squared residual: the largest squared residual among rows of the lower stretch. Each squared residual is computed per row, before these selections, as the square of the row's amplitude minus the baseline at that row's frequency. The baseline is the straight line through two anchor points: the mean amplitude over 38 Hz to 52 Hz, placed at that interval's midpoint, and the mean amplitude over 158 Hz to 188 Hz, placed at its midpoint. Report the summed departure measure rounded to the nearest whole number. 35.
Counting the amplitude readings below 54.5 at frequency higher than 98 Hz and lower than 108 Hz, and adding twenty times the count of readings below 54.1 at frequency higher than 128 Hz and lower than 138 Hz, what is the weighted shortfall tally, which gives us 64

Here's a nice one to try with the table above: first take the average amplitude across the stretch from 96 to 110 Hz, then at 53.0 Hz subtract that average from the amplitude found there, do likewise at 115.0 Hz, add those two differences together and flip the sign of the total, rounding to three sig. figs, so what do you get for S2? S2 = -10.8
